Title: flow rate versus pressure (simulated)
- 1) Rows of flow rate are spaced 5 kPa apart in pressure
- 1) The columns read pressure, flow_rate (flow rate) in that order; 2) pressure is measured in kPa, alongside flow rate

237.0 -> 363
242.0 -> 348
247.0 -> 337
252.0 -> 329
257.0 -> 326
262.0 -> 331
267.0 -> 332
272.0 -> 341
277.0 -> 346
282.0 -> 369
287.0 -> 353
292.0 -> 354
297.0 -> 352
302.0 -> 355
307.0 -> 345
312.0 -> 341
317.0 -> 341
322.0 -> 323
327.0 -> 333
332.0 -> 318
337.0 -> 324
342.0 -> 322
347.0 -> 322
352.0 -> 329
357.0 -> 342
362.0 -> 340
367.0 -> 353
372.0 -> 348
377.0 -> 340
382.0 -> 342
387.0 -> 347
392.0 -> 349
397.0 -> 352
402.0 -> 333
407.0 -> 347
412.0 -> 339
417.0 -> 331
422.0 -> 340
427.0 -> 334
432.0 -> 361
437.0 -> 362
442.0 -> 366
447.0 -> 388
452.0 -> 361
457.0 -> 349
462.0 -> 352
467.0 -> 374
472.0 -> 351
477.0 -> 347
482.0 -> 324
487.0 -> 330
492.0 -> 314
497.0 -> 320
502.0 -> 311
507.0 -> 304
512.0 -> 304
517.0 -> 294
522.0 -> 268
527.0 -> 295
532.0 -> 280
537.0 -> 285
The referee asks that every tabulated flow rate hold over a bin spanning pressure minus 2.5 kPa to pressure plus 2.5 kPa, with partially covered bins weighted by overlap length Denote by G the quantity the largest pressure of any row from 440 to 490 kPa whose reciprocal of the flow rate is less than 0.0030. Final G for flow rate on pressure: 477.0 kPa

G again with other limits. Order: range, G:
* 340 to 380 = 377.0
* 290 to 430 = 427.0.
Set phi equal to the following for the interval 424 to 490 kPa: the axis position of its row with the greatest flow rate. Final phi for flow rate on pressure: 447.0 kPa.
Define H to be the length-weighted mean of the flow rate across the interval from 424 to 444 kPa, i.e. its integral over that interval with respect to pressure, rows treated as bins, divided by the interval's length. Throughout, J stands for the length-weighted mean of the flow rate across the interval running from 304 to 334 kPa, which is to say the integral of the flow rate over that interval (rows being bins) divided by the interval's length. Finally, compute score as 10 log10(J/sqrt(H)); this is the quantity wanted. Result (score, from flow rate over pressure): 12.5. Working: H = 355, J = 334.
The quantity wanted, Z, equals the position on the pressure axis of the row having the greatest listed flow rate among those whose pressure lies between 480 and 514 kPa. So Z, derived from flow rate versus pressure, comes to 487.0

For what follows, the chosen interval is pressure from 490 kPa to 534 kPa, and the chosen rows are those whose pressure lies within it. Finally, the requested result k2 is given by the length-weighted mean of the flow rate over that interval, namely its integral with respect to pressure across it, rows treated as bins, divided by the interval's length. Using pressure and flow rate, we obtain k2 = 299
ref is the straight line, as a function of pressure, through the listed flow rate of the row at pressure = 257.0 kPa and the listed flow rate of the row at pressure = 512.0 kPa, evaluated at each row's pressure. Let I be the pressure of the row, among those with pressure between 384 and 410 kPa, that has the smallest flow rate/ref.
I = 402.0 kPa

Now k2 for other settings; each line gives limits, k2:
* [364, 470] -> 351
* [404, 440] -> 345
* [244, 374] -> 339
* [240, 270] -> 334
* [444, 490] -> 353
